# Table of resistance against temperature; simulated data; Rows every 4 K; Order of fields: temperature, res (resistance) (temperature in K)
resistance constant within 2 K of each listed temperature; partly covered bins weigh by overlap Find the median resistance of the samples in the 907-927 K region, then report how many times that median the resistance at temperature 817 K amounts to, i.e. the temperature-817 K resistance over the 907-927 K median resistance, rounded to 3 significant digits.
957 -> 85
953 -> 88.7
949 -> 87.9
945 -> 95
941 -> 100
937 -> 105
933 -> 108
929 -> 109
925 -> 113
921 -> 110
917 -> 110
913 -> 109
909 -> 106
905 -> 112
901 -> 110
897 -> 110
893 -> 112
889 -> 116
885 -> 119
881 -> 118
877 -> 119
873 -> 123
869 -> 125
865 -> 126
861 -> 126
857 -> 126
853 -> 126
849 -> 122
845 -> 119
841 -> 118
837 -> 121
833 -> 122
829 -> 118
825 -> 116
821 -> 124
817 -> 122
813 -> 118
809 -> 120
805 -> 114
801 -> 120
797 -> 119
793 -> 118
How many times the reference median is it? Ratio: 1.11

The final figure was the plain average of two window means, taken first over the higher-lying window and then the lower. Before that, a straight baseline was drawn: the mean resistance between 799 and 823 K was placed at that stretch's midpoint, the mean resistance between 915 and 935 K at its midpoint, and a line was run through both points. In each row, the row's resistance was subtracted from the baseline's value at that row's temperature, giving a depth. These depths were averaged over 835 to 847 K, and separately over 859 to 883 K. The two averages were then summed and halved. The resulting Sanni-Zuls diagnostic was -5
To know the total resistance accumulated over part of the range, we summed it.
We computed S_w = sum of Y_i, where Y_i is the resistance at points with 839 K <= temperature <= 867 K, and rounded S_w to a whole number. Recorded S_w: 863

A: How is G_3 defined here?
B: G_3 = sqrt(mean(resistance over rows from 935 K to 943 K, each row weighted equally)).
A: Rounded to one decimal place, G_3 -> 10.1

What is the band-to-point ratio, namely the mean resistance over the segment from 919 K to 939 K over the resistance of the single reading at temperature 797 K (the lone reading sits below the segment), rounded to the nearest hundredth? 0.92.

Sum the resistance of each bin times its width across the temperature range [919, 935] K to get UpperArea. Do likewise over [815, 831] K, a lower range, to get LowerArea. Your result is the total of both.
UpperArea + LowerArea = 3680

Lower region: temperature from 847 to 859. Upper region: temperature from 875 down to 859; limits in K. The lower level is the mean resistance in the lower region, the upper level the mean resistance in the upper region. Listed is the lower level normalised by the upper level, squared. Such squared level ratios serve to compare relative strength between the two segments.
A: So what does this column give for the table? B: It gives 0.99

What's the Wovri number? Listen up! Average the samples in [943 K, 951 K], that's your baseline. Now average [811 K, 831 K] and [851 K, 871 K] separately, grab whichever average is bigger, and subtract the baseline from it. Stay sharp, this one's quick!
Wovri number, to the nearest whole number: 34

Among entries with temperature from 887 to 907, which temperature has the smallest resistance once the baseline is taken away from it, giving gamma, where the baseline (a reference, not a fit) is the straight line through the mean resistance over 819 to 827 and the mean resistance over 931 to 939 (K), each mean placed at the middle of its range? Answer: 897 K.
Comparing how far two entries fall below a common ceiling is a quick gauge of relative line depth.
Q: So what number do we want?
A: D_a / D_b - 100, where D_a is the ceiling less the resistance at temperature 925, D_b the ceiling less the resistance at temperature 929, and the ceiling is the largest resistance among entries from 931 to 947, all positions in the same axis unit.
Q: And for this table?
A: -95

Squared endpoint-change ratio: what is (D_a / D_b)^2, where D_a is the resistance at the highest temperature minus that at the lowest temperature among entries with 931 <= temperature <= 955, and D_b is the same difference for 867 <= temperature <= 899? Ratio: 1.7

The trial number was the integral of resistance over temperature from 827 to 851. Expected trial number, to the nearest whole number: 2880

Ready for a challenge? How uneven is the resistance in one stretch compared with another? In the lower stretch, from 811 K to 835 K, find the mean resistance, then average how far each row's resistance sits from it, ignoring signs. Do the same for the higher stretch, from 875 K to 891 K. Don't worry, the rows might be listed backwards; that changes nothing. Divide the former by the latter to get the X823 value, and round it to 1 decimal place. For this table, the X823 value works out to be 2.7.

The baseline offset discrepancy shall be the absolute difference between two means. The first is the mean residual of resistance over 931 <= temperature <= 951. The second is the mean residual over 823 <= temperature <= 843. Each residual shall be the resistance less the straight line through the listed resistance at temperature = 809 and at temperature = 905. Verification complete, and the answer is 11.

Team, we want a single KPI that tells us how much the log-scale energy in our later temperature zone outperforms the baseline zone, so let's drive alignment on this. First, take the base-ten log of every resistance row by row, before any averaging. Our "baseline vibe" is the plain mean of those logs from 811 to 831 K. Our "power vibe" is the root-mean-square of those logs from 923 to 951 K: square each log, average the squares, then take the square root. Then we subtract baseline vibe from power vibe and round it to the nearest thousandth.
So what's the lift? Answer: -0.068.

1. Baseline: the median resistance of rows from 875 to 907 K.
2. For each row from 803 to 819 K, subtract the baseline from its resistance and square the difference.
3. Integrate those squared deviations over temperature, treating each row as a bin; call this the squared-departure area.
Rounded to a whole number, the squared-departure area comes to 464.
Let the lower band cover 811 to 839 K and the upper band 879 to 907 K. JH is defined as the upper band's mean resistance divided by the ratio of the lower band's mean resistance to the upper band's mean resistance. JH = 108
